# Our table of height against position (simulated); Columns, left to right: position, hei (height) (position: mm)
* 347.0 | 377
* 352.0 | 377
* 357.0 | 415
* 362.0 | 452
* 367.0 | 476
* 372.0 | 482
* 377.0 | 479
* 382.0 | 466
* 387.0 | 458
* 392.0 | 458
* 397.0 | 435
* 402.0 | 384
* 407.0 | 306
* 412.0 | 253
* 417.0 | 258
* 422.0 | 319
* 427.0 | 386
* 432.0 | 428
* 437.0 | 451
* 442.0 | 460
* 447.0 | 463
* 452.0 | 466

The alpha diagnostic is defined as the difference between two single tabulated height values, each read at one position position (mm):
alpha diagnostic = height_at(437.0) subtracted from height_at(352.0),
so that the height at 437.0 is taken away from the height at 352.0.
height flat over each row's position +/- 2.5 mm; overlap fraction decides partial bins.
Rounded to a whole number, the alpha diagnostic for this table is -74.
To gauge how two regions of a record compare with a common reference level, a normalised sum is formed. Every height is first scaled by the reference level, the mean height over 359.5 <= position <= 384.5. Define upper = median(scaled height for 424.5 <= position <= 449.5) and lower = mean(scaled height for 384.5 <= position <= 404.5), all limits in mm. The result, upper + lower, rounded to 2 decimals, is 1.88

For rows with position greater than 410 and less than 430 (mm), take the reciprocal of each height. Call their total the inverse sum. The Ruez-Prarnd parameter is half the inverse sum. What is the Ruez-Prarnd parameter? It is 0.0068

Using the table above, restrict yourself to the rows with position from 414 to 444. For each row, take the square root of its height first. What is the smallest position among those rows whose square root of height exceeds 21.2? 437.0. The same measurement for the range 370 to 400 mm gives 372.0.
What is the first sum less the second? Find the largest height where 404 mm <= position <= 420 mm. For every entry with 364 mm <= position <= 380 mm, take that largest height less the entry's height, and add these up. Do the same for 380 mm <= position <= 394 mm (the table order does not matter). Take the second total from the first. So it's -55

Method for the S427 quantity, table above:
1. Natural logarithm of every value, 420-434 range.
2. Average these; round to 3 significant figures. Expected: 5.93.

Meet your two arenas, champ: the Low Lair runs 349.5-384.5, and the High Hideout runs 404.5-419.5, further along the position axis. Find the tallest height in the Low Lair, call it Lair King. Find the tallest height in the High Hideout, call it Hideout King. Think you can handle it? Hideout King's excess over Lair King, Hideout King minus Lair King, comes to -176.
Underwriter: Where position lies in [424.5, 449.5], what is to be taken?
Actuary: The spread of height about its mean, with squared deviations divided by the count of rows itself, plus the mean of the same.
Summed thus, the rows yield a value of 466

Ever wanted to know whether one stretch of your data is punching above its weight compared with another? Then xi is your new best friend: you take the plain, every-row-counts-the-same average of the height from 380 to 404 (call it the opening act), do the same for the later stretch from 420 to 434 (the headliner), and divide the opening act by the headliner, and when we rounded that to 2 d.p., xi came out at 1.17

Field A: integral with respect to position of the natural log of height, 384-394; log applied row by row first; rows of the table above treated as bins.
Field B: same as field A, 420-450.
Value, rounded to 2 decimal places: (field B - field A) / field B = 0.66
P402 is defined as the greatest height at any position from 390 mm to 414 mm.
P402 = 458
